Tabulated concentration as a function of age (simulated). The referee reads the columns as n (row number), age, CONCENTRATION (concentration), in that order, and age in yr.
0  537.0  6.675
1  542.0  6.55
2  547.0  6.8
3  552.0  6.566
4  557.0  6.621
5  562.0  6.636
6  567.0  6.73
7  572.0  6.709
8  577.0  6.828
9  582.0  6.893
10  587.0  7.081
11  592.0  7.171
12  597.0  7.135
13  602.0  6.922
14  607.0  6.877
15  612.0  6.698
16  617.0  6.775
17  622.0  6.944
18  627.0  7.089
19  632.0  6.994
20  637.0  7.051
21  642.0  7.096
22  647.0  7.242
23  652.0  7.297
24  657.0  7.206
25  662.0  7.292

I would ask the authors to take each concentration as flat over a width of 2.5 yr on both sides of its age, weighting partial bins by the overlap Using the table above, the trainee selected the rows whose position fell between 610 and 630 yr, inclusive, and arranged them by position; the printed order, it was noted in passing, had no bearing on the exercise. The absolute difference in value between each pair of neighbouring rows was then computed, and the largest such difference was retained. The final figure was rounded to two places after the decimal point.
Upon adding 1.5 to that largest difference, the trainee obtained 1.67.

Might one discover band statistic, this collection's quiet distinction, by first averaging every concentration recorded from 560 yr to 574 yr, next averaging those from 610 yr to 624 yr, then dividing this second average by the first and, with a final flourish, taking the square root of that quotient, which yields 1.01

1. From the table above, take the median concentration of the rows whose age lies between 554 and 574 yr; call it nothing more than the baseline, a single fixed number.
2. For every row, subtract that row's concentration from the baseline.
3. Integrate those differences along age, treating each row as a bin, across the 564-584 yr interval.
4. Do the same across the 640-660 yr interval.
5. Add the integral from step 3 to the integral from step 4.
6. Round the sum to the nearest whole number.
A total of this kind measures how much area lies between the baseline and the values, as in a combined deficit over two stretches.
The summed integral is -13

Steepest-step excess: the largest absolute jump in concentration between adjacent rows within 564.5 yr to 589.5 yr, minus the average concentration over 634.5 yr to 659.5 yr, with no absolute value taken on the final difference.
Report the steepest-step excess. -6.99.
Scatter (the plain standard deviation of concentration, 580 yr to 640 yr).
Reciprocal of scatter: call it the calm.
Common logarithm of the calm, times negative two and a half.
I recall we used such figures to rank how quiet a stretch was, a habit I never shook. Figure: -2.1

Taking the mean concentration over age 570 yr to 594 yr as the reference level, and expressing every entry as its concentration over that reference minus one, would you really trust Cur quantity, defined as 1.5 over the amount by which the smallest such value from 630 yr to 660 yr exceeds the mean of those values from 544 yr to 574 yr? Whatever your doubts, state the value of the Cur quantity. 33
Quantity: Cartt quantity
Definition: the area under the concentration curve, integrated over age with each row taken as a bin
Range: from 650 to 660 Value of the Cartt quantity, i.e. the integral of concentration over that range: 72.5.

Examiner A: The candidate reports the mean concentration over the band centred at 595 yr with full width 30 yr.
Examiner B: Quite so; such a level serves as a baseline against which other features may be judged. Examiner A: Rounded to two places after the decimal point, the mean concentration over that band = 7.01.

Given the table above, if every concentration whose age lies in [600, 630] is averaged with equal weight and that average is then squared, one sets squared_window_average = 47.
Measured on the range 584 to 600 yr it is 51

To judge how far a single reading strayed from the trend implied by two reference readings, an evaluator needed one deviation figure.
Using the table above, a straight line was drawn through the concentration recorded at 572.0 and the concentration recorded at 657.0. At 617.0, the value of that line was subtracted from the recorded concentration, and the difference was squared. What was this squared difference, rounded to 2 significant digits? 0.039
